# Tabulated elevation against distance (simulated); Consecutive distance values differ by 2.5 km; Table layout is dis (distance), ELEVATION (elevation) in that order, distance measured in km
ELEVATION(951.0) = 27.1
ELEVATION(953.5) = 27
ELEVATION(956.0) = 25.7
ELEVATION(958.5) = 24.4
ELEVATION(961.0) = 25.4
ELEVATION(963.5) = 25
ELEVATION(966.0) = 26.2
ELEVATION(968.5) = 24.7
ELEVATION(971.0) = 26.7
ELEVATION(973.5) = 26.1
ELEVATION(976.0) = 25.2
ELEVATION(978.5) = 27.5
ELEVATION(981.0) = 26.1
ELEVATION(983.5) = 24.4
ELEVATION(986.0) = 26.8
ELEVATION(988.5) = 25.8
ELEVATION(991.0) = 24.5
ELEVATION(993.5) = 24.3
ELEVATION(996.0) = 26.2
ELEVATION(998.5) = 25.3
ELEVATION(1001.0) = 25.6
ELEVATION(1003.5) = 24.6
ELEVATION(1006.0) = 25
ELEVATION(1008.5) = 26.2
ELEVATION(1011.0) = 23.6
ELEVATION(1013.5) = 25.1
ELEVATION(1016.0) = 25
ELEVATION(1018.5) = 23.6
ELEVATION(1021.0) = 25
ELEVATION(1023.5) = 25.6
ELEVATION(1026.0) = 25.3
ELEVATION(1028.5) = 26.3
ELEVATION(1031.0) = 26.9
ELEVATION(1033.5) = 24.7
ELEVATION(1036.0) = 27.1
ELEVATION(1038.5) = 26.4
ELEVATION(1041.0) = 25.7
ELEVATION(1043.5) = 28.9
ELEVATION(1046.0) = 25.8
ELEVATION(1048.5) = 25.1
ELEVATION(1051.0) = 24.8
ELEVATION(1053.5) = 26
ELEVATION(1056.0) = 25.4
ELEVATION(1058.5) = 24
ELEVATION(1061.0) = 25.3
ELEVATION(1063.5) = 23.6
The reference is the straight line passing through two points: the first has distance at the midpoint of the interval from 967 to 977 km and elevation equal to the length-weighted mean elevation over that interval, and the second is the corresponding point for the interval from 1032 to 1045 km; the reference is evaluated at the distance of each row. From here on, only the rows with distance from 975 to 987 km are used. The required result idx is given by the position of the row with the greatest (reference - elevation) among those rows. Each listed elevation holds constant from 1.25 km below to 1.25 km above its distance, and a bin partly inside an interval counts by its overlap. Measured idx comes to 983.5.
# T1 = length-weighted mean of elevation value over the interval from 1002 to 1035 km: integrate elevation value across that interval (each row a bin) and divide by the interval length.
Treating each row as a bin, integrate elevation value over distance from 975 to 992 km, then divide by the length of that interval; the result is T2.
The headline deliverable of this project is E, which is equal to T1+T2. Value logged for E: 50.9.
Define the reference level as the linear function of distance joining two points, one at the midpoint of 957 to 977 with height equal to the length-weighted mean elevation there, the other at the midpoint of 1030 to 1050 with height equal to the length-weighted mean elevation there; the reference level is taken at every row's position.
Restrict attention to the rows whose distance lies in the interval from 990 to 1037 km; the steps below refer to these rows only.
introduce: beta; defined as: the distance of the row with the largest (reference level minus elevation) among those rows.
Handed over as 1018.5 km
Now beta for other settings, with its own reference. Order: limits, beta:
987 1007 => 993.5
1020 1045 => 1033.5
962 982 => 968.5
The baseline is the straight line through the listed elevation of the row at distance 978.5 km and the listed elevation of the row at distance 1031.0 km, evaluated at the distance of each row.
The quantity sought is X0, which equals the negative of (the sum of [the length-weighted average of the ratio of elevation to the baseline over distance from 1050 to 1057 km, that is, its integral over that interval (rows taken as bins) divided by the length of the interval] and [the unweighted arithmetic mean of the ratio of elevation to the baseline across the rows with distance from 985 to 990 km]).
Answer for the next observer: -1.91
